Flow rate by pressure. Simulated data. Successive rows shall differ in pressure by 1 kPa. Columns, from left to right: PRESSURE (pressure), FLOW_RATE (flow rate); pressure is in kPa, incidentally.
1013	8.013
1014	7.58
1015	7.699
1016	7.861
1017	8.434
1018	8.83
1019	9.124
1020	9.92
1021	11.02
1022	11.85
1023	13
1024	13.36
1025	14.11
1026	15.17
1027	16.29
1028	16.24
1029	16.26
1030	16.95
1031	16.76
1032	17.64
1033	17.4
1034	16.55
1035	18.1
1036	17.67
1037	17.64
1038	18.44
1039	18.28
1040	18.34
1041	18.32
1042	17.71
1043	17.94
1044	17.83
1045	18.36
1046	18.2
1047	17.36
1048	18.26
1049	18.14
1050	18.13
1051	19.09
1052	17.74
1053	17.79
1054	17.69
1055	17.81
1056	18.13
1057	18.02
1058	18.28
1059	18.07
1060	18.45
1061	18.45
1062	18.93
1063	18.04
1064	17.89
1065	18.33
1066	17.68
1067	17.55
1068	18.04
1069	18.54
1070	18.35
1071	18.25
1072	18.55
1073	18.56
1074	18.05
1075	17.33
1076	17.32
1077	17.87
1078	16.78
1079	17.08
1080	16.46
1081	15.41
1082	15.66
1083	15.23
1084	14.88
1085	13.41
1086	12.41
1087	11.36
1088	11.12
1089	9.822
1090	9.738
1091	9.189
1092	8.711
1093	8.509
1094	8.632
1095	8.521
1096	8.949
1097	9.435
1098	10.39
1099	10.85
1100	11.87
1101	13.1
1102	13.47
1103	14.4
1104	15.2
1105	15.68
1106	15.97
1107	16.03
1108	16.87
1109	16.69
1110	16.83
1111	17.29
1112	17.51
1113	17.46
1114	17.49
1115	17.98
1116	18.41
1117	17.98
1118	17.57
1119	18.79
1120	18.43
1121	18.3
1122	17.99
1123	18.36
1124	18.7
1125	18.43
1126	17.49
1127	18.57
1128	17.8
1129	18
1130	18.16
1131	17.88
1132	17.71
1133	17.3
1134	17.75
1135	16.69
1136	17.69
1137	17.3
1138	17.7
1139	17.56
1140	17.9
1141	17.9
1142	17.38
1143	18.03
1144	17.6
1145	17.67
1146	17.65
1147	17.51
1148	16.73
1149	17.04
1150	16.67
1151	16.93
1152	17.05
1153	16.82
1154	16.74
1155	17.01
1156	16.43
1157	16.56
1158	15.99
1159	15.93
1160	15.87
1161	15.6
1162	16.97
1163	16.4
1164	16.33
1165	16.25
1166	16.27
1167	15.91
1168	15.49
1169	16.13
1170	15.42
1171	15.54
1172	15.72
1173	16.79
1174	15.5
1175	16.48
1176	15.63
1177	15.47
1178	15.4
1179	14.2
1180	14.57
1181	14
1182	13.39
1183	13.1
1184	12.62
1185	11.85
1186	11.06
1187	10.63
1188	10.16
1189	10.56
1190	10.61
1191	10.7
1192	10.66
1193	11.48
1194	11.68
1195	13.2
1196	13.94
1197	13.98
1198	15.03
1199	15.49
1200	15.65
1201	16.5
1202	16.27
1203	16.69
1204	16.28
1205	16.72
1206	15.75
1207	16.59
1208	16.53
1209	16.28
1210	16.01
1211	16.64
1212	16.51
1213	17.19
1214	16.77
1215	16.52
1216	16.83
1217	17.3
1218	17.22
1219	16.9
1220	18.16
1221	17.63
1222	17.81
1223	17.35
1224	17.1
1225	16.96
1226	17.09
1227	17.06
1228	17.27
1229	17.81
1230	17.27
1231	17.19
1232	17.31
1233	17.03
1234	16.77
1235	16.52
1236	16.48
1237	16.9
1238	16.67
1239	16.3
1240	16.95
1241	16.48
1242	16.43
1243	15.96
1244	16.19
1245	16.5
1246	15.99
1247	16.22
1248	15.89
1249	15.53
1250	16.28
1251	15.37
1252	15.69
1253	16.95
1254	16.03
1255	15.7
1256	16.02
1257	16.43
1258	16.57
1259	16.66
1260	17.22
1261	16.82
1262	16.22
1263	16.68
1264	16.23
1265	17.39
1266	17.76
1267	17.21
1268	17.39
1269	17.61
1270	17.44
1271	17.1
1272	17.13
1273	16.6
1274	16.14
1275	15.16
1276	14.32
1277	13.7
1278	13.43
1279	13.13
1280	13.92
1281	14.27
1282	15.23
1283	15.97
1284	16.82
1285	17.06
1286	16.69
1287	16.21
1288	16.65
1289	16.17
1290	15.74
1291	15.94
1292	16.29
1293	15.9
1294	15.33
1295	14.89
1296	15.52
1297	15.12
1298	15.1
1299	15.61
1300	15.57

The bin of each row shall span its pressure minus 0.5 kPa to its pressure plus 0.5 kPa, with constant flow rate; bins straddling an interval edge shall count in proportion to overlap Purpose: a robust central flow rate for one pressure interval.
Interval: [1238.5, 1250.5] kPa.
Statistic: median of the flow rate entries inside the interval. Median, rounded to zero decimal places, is 16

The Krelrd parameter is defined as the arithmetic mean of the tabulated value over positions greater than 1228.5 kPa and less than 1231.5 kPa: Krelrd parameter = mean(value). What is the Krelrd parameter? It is 17.4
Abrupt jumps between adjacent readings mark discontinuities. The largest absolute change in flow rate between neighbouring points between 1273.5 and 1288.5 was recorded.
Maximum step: 1.0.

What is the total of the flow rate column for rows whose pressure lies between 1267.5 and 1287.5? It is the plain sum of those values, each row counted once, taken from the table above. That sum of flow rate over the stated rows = 315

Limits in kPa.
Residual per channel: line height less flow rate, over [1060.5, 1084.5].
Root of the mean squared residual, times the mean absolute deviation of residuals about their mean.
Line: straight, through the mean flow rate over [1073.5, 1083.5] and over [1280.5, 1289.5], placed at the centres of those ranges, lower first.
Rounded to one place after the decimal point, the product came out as 1.2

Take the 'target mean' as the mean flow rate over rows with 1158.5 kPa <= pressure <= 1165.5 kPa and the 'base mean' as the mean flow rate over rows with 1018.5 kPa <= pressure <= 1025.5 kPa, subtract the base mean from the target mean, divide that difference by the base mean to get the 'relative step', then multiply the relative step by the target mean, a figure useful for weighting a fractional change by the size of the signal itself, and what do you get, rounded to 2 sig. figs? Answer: 6.1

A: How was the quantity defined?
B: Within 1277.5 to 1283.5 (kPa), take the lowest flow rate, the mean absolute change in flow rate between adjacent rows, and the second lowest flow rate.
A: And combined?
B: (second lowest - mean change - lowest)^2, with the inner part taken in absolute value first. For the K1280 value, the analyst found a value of 0.108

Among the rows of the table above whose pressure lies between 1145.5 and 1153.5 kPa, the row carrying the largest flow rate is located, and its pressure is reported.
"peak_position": 1146 kPa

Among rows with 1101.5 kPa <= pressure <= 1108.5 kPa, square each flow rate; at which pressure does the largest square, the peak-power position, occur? 1108 kPa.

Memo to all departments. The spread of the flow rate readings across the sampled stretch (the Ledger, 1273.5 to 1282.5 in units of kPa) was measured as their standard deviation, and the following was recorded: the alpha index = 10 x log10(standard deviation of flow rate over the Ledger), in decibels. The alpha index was 0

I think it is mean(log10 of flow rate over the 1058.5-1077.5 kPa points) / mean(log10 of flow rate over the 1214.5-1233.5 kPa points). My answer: 1.02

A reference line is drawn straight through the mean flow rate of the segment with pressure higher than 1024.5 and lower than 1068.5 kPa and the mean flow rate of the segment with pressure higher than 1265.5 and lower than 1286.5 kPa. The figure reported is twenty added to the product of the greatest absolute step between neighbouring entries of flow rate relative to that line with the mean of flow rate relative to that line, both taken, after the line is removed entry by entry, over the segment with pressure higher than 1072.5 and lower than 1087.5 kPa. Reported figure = 17.7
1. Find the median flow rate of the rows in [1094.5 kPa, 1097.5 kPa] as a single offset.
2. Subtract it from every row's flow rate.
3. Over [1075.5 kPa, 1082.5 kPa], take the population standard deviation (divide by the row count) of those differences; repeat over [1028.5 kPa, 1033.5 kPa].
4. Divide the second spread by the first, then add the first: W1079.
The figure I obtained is 1.4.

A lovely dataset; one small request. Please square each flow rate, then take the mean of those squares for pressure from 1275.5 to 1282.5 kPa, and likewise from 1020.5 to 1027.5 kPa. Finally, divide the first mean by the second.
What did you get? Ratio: 1.1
